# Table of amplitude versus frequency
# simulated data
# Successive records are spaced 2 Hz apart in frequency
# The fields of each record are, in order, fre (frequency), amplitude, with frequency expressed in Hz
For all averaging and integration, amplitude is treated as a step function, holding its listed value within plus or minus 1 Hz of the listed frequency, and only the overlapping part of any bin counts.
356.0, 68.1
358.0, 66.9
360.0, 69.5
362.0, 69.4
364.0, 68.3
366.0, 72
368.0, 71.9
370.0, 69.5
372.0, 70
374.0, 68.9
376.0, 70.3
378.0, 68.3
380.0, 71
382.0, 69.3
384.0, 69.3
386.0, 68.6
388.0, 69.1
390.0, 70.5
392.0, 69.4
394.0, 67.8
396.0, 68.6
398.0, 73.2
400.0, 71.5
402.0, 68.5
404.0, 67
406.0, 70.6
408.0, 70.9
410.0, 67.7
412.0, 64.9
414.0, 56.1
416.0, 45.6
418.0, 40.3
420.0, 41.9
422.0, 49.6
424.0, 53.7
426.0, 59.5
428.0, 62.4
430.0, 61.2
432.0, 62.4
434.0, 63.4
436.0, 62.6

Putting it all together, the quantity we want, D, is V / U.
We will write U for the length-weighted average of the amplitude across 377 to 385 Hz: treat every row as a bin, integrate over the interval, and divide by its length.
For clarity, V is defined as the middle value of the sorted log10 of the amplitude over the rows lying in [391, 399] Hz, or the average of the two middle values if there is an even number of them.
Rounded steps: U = 69.5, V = 1.84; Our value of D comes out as 0.0265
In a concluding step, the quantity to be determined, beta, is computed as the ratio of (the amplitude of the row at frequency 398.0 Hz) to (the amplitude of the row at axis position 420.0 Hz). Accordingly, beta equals 1.75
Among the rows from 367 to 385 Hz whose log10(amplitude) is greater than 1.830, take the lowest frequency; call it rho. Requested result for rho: 368.0 Hz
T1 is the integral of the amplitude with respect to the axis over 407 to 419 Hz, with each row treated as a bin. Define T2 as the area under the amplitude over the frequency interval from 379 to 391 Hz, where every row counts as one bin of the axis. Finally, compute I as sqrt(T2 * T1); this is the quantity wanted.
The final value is 760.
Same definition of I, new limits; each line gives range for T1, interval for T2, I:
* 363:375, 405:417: 795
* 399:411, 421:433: 762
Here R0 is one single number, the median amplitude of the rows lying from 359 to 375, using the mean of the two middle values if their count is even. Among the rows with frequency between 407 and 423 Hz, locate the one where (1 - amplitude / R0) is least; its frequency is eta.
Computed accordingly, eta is 408.0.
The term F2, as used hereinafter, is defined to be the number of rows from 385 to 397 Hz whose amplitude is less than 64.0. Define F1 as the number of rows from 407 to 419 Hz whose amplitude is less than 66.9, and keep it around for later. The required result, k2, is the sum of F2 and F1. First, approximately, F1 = 4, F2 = 0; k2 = 4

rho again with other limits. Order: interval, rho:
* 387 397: 388.0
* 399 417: 400.0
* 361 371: 362.0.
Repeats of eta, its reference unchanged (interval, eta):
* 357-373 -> 366.0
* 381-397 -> 390.0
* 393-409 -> 398.0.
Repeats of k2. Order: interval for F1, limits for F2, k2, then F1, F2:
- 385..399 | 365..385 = 0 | 0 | 0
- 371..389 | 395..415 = 1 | 0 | 1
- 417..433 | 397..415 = 9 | 8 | 1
